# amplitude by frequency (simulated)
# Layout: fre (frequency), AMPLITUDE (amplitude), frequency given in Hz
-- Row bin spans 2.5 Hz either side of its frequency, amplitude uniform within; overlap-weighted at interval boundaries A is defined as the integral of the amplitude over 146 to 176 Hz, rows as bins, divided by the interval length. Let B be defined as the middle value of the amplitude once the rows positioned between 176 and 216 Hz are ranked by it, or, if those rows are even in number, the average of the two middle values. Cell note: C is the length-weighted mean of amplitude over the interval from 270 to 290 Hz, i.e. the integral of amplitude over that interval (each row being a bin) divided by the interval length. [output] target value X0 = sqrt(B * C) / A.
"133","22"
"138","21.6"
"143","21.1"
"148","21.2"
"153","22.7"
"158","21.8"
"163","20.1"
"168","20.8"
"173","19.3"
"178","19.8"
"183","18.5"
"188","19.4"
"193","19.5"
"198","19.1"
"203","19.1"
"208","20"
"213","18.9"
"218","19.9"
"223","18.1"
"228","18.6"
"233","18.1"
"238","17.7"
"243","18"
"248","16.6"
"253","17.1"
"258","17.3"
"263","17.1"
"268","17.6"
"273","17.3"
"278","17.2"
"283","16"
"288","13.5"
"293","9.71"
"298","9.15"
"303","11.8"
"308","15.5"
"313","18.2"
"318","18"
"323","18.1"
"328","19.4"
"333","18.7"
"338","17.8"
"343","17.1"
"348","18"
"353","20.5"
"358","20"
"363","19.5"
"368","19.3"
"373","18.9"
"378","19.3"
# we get 0.84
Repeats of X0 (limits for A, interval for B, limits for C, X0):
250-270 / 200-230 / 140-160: 1.18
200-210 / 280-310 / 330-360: 0.79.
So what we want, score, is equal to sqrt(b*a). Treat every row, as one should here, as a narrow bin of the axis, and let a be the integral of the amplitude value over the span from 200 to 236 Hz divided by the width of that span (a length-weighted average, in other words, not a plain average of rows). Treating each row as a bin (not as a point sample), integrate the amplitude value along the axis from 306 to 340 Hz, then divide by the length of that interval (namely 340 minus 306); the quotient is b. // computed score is 18.5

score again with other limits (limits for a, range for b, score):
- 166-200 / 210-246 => 19.0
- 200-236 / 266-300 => 16.5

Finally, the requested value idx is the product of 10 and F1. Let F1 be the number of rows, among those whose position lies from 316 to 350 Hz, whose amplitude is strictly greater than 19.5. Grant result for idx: 0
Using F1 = 0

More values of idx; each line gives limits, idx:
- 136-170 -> 70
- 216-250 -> 10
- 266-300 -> 0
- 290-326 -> 0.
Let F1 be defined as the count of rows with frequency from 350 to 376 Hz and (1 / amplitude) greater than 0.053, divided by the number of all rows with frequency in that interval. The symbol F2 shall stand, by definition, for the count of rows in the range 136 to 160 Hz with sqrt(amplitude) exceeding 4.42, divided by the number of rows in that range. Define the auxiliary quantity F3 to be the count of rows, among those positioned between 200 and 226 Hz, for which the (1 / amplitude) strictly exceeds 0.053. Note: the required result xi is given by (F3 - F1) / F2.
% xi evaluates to 1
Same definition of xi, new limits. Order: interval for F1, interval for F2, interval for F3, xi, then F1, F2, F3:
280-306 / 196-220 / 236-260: 10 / 1.00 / 0.4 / 5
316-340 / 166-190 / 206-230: 3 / 0.80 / 0.4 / 2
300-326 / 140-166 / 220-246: 4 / 1.00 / 1.0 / 5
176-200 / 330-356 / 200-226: 4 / 0.20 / 0.2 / 1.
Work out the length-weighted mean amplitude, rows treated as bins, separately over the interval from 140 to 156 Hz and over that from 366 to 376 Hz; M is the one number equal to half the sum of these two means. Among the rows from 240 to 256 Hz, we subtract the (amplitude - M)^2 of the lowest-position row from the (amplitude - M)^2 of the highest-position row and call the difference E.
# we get 5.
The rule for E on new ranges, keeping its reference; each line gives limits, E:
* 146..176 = 1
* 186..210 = -1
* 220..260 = 4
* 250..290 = 37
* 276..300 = 116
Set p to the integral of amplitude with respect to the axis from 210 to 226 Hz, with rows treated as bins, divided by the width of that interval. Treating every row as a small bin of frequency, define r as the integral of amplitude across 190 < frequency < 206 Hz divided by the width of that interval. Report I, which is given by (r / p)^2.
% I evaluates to 1.03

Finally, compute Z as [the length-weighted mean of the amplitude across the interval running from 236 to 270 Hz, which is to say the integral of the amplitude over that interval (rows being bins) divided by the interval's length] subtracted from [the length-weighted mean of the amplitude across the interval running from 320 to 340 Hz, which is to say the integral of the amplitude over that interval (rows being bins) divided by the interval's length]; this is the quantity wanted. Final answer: 1.2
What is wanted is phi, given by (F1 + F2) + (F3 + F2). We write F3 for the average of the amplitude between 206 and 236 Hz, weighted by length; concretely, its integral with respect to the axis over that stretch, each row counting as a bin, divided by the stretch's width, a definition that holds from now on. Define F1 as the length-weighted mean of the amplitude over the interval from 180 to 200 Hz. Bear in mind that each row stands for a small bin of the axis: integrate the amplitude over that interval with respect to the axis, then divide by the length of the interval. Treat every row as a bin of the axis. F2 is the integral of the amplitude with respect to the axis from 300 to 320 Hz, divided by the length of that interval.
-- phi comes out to 69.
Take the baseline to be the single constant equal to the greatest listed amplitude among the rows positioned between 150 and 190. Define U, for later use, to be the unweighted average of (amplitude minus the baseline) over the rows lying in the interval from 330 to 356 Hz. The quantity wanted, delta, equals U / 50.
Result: -0.086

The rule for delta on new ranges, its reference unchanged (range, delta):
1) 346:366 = -0.064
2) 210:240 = -0.083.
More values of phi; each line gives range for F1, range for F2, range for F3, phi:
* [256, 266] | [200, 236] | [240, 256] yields 72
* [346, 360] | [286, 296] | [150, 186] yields 63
